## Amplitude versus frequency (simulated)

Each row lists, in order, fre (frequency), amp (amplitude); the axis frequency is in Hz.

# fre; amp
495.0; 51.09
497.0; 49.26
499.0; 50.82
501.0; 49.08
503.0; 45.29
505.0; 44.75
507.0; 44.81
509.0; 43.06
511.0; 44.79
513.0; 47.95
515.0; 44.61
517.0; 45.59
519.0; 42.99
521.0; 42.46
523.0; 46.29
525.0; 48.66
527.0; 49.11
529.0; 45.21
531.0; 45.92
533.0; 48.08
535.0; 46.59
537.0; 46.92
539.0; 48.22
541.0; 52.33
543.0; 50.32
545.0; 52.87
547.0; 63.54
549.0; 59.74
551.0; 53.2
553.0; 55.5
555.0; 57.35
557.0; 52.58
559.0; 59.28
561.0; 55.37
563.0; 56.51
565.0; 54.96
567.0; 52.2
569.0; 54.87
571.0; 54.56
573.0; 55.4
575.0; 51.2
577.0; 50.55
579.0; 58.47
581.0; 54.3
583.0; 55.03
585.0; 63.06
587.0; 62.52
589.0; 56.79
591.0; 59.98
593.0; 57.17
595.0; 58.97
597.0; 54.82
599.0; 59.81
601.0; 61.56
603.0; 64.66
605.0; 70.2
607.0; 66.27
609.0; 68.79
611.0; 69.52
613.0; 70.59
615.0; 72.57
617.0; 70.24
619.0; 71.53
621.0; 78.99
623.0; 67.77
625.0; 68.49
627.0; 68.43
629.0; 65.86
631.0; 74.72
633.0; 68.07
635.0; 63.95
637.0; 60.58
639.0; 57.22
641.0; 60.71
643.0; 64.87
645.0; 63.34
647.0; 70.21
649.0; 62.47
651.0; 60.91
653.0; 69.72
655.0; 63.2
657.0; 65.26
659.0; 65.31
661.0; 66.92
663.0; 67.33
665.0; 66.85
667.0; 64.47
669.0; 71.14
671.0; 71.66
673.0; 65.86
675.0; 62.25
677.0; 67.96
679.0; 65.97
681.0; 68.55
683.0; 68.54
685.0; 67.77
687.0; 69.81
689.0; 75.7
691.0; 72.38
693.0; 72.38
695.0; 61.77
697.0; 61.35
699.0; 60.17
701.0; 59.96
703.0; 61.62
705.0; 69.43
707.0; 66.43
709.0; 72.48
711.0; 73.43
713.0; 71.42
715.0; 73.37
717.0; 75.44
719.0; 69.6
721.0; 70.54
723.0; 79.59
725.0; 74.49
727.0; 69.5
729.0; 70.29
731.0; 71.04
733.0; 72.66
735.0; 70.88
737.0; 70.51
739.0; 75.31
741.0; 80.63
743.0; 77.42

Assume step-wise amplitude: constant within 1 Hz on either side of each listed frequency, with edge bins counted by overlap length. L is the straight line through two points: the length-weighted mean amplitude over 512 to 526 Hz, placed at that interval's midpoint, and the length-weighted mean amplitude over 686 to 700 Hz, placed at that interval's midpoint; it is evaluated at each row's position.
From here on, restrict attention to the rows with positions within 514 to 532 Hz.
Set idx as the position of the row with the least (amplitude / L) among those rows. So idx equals 521.0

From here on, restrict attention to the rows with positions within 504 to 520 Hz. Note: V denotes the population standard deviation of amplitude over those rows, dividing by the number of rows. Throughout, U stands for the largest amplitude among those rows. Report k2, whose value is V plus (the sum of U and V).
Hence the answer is 51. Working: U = 47.95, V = 1.5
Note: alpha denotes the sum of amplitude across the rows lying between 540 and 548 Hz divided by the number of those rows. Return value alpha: 55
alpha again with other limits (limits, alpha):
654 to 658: 64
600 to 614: 67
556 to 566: 56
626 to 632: 70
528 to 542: 48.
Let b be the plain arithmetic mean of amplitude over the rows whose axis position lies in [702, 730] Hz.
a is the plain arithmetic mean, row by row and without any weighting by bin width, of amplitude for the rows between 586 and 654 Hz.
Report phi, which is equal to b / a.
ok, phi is 1.09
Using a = 65.4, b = 71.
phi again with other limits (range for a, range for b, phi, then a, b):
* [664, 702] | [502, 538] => 0.68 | 67.1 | 46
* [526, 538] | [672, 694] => 1.47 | 47.0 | 69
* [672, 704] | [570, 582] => 0.81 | 66.4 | 54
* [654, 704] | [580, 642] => 0.97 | 66.6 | 65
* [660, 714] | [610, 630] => 1.04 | 67.5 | 70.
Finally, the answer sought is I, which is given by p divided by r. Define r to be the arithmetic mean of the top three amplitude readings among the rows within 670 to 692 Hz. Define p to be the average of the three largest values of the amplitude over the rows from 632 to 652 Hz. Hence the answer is 0.92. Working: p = 67.7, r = 73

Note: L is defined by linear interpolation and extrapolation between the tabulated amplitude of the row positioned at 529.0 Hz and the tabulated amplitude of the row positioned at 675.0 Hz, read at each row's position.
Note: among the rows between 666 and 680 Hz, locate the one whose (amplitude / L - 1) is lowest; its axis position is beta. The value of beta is 675.0 Hz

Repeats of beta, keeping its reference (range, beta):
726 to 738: 737.0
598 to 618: 599.0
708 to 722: 719.0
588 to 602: 597.0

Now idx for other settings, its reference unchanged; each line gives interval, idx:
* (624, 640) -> 639.0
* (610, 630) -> 629.0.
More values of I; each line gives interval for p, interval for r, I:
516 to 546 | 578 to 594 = 0.84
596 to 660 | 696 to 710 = 1.09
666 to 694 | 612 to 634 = 0.97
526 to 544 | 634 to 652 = 0.76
